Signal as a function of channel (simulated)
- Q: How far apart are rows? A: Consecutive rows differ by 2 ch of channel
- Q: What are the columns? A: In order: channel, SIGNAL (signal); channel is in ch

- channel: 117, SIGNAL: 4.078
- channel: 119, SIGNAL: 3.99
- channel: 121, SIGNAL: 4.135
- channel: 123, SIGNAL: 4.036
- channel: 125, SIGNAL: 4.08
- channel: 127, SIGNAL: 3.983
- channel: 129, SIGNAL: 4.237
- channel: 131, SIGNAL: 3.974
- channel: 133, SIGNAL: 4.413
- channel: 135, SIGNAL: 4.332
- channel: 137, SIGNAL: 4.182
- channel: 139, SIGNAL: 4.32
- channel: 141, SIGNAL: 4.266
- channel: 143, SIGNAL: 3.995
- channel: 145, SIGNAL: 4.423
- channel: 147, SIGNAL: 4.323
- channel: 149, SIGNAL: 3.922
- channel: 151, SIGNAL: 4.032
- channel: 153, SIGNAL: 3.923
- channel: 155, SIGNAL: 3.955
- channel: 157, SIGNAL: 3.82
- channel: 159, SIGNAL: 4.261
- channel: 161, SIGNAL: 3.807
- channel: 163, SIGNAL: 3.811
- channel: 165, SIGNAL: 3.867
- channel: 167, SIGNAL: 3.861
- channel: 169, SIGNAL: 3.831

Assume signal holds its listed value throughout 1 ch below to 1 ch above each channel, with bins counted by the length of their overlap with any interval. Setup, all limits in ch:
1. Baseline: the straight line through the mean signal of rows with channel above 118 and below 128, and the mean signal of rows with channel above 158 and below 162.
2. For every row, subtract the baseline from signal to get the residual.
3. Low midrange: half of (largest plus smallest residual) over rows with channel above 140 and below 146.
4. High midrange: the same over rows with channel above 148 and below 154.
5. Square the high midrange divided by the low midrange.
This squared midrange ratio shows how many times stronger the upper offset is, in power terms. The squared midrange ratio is 0.12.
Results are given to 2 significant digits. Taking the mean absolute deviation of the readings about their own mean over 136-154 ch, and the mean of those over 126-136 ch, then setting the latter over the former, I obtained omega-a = 25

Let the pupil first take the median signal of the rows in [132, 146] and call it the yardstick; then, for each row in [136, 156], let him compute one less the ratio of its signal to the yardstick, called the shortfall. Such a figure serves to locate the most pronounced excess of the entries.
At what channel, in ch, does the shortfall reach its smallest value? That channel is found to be 145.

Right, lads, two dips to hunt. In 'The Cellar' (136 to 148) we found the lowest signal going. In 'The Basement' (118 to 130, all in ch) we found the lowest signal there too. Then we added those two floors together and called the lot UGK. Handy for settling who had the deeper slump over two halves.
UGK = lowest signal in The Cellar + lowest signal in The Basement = 7.98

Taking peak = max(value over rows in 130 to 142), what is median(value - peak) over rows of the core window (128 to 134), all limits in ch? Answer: -0.2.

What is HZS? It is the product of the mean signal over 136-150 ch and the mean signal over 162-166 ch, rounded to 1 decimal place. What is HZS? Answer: 16.1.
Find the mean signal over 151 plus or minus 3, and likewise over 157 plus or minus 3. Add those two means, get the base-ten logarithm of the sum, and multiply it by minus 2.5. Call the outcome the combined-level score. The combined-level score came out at -2.25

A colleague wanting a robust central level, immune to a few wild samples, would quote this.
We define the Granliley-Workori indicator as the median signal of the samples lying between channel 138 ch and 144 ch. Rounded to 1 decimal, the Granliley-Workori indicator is 4.3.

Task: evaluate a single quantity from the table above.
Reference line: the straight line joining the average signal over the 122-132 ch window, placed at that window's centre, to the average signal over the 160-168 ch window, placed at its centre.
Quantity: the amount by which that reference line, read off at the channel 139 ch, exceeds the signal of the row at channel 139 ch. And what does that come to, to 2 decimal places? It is -0.33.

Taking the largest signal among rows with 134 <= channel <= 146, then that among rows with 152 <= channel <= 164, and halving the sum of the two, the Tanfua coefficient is 4.34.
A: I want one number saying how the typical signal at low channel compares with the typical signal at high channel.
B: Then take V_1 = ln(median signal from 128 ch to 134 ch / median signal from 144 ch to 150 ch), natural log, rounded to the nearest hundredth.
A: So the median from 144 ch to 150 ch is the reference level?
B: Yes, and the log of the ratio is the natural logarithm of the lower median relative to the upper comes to -0.02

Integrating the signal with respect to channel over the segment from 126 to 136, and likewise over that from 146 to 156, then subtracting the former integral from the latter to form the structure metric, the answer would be -2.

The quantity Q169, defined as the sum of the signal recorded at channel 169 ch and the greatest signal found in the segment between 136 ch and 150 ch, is 8.3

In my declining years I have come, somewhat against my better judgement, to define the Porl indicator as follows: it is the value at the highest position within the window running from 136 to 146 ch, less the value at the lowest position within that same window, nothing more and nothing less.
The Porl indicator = 0.24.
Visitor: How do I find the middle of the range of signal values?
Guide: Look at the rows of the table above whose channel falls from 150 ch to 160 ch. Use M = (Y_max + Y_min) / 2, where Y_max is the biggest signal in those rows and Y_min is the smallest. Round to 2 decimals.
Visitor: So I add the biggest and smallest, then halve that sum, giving 4.04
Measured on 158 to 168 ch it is 4.03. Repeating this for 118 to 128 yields 4.06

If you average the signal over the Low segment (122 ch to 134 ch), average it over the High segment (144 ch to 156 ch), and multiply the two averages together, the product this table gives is 16.9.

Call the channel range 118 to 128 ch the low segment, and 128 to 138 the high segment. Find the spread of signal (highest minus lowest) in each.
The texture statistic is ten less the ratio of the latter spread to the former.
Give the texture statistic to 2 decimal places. 7.11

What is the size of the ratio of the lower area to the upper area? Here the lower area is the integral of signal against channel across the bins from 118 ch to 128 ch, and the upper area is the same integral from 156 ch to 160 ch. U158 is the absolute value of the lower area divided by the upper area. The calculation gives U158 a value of 2.50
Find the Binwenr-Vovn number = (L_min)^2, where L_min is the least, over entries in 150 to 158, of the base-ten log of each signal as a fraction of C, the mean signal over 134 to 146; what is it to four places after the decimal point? 0.0022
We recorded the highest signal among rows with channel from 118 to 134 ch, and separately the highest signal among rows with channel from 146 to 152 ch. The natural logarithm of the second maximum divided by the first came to -0.02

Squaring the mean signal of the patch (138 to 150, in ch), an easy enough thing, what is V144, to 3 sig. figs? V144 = 17.7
